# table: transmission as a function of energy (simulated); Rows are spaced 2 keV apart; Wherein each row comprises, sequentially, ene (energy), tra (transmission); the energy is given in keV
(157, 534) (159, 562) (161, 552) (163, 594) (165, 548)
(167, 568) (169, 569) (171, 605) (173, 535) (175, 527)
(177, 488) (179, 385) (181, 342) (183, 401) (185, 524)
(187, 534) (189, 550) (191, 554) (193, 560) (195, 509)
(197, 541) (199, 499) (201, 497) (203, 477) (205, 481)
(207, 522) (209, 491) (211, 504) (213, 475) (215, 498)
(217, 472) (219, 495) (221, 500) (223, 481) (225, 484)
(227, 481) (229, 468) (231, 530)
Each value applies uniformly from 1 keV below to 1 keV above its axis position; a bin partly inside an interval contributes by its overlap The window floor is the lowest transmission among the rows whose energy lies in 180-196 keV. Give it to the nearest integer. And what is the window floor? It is 342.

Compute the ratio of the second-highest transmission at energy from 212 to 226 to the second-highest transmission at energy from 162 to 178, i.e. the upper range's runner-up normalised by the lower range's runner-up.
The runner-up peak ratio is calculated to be 0.84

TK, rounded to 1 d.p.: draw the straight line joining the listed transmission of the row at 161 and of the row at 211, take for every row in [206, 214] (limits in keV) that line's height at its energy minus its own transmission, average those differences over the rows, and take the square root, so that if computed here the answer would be 2.6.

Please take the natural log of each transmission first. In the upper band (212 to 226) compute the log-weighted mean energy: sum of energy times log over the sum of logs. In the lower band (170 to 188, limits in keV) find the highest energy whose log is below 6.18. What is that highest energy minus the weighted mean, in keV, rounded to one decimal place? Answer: -36.0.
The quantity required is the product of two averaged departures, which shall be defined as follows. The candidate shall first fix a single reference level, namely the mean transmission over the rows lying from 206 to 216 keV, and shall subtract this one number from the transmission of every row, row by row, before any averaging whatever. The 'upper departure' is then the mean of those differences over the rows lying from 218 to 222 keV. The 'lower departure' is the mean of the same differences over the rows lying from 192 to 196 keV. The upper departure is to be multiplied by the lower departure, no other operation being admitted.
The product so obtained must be -18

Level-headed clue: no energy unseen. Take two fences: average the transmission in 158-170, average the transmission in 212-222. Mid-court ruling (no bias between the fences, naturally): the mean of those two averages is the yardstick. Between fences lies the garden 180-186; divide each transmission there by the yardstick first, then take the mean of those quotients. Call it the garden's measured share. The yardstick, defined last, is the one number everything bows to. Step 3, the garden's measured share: 0.80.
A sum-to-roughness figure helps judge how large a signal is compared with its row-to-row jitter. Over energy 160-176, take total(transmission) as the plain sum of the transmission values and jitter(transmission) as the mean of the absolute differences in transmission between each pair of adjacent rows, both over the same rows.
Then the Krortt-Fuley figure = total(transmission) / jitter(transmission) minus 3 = 138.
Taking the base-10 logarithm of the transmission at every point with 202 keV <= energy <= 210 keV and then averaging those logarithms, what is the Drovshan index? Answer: 2.69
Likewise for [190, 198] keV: 2.73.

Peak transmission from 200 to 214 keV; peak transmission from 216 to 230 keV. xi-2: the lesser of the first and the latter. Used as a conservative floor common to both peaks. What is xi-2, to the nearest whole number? 500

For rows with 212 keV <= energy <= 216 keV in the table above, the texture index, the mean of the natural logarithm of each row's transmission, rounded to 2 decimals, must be 6.19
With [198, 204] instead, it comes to 6.20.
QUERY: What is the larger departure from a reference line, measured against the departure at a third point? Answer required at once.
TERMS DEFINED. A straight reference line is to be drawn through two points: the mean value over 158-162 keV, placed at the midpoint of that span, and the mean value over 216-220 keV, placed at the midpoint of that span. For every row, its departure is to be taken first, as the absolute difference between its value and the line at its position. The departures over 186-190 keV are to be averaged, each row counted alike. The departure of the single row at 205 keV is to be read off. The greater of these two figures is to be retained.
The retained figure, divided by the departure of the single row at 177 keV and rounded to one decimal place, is 0.4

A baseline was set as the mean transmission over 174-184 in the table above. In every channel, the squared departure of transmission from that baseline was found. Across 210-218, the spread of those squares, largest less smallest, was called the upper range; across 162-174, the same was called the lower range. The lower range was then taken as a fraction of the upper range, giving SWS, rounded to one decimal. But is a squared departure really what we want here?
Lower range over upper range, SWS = 5.2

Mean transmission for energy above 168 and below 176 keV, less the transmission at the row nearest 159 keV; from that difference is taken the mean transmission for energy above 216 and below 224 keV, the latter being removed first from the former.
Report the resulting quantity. -490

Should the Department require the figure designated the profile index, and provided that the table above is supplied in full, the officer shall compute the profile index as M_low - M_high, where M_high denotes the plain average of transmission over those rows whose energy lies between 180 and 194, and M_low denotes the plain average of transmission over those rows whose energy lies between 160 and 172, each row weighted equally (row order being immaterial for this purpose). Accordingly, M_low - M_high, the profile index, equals 78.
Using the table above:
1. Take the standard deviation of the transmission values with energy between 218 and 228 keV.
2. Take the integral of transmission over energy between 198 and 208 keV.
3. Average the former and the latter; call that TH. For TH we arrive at 2480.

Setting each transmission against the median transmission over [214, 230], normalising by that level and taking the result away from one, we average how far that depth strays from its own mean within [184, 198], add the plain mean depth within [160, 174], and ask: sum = -0.15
